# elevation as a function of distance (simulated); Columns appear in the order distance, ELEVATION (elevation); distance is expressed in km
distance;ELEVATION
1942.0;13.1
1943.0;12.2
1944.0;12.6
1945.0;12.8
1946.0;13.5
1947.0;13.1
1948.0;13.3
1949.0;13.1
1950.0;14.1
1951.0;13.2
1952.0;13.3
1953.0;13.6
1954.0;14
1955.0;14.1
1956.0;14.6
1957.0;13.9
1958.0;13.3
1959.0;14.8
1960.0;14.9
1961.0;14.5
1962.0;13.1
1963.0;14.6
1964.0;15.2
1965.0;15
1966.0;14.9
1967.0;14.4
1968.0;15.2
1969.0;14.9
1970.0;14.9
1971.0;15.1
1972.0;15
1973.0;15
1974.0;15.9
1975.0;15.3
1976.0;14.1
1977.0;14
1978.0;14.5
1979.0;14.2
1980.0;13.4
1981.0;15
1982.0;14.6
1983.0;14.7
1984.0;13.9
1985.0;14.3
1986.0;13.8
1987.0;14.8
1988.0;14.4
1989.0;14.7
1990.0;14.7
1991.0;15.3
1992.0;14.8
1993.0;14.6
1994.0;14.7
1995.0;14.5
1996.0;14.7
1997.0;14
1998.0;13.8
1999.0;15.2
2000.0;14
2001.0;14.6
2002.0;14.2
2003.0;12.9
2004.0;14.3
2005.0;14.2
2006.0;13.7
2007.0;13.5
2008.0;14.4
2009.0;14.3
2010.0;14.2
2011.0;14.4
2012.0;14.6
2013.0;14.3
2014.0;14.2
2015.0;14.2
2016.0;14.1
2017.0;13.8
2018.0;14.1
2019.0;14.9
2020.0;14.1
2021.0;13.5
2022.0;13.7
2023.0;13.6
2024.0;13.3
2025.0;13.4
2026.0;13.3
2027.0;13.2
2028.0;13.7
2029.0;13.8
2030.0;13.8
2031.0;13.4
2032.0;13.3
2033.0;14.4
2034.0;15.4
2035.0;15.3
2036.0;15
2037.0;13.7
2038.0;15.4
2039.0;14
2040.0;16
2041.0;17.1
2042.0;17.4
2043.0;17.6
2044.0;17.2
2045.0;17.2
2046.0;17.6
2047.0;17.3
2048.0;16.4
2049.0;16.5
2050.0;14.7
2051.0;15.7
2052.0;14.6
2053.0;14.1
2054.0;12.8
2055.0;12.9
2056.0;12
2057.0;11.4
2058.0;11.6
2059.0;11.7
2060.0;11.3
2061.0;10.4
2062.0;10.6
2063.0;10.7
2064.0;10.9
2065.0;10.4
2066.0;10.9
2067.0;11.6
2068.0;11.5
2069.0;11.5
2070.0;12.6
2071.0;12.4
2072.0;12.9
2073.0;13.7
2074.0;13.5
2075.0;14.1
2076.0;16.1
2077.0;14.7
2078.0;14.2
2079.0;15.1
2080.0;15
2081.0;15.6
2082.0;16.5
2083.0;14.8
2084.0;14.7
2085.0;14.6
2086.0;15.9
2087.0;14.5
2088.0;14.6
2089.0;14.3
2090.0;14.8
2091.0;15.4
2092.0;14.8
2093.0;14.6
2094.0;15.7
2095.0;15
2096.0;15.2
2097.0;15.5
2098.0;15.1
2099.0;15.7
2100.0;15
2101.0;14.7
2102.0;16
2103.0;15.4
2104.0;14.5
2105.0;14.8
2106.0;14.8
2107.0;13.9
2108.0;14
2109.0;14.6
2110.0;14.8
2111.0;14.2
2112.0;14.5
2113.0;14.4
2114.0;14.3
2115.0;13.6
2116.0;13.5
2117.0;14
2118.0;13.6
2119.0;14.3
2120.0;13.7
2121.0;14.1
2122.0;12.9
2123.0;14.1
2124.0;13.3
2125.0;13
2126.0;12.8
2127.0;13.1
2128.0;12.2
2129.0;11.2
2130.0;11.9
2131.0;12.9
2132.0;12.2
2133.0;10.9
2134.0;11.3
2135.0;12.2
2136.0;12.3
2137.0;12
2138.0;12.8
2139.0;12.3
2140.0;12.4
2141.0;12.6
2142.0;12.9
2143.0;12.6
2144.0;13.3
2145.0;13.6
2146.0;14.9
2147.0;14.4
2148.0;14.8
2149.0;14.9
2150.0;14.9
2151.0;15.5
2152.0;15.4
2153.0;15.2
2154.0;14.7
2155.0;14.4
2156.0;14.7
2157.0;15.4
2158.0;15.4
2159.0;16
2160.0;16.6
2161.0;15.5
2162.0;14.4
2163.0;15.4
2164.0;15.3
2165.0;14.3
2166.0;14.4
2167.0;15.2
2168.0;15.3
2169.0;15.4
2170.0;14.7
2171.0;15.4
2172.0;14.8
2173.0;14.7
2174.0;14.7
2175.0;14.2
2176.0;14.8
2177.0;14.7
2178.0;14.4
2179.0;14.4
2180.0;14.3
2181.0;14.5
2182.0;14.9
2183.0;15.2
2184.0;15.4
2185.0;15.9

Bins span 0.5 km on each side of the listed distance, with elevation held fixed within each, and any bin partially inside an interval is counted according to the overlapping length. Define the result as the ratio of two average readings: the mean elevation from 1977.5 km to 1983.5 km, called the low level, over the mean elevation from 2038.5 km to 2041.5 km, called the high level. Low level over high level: 0.92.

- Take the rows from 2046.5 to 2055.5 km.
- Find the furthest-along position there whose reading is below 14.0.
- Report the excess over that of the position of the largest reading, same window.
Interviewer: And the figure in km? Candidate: -8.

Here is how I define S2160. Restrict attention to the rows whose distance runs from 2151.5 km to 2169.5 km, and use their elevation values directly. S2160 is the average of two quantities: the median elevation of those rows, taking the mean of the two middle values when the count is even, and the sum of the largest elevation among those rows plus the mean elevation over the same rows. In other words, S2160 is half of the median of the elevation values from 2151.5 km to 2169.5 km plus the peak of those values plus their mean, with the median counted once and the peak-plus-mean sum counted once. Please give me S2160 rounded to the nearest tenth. 23.5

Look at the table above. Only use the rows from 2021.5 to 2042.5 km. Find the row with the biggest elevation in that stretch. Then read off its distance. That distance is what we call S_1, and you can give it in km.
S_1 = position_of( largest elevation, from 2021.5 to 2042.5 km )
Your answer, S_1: 2042.0 km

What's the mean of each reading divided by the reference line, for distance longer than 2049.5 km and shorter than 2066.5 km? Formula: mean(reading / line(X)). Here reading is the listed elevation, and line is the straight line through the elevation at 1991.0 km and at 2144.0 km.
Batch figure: 0.84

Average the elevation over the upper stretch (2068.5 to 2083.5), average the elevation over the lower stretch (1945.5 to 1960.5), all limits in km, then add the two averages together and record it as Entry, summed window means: 28.0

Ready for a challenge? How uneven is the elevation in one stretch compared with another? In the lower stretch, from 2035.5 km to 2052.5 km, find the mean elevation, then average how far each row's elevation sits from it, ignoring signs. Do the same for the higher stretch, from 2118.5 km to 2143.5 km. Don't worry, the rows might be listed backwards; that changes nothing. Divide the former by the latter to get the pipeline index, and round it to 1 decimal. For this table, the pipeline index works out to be 1.7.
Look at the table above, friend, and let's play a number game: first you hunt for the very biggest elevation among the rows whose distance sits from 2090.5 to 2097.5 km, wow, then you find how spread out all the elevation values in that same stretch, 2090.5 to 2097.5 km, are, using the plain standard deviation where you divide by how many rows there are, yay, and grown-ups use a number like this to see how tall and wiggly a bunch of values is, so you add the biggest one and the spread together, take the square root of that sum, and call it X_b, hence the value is 4.01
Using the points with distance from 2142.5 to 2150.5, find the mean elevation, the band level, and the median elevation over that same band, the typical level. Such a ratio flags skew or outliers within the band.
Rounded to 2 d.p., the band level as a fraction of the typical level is 0.97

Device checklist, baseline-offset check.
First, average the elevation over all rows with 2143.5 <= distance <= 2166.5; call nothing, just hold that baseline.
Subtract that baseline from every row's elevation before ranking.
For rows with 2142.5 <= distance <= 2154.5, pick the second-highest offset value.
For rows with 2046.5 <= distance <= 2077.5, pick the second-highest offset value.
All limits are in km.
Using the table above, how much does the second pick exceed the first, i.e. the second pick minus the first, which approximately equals 1.1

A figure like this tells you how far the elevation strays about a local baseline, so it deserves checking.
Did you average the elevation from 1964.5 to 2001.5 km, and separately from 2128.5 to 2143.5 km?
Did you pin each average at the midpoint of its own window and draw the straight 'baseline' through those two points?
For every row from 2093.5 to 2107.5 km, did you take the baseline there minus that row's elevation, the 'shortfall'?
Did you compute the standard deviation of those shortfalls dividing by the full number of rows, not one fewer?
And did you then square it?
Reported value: 0.2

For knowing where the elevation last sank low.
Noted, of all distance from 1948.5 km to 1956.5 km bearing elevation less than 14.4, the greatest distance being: 1955.0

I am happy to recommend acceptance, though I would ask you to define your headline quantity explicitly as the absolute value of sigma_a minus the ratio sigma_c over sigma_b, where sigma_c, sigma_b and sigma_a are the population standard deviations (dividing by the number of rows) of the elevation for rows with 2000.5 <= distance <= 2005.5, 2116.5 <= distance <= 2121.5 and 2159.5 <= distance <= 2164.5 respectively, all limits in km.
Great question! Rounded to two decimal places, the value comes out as 1.58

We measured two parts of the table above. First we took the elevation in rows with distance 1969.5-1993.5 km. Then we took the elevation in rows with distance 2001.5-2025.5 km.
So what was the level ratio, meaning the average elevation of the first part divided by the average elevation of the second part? 1.04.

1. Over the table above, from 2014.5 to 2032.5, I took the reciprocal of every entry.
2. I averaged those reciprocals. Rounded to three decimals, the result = 0.073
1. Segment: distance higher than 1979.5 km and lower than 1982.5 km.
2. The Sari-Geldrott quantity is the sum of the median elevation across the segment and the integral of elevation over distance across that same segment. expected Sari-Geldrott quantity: 58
